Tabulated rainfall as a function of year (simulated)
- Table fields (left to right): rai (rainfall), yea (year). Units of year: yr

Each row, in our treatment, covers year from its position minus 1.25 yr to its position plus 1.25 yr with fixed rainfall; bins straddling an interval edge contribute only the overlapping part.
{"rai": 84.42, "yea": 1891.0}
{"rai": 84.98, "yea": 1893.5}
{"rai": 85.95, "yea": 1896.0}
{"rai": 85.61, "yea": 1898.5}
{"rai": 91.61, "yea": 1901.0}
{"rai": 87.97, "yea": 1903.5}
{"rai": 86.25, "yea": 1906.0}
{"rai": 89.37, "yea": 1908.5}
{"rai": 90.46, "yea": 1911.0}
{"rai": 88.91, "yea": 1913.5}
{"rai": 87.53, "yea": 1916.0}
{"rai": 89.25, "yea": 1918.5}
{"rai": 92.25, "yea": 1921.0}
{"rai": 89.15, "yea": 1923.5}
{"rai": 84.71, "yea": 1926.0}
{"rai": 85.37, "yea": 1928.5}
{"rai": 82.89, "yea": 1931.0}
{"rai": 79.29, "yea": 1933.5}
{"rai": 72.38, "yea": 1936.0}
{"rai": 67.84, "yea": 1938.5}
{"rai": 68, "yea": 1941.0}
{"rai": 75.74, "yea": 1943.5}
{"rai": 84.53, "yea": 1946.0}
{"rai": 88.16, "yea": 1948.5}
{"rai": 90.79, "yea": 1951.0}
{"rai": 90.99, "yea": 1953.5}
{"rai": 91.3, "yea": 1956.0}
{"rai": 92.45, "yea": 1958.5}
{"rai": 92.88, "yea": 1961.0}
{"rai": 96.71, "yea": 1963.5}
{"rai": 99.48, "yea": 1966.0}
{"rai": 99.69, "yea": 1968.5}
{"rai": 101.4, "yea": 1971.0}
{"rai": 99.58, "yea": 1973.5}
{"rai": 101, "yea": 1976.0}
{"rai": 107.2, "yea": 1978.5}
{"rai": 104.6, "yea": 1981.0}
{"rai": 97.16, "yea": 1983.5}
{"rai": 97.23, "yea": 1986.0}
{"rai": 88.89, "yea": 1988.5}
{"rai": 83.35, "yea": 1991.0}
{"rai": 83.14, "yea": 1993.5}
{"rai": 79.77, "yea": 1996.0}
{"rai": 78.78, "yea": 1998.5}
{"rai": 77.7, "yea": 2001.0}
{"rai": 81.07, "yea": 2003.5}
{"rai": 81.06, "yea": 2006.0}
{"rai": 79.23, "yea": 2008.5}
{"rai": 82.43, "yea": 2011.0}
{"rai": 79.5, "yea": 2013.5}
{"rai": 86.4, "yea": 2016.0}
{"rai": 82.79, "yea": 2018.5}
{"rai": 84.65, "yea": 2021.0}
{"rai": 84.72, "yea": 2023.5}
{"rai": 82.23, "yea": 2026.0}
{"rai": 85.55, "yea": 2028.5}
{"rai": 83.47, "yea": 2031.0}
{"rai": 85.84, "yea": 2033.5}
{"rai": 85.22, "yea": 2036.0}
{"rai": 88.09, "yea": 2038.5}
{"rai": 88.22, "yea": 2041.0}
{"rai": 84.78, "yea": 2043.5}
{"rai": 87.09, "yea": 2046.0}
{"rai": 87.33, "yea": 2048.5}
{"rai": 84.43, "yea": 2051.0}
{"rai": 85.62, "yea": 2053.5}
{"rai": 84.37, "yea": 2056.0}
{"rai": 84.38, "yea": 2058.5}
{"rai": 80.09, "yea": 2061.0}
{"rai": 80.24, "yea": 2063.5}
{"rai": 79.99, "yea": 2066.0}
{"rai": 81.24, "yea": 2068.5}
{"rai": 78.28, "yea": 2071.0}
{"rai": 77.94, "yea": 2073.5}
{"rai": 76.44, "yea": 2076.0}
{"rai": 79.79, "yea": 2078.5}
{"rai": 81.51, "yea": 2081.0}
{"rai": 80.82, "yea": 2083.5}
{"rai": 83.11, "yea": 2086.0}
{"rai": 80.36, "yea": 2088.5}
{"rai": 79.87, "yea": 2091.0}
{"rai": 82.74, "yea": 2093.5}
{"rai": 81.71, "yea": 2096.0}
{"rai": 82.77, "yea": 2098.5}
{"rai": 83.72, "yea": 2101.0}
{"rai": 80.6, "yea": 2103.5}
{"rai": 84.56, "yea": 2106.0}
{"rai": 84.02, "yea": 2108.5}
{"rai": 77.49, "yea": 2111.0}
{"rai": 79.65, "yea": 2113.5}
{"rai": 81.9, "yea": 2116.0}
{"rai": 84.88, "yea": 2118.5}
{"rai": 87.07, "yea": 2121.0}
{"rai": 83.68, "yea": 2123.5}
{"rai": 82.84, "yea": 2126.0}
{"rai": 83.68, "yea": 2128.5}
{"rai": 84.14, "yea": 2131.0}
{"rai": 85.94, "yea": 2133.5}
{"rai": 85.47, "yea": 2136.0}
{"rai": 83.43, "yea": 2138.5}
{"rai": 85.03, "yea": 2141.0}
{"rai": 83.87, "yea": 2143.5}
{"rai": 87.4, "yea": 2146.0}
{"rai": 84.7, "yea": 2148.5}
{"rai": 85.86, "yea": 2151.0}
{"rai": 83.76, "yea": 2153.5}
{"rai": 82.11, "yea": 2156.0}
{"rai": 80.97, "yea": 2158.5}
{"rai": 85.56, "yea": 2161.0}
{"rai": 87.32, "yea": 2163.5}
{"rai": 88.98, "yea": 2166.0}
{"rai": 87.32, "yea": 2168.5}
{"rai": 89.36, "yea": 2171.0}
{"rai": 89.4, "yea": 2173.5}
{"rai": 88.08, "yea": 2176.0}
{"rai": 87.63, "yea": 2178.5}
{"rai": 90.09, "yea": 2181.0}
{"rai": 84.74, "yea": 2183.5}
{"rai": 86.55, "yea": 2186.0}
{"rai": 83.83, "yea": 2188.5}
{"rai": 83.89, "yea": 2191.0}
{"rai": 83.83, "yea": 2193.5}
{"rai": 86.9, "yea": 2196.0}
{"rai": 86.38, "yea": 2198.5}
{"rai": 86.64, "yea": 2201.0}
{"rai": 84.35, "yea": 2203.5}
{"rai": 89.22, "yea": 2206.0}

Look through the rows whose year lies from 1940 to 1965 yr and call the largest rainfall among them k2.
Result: 96.71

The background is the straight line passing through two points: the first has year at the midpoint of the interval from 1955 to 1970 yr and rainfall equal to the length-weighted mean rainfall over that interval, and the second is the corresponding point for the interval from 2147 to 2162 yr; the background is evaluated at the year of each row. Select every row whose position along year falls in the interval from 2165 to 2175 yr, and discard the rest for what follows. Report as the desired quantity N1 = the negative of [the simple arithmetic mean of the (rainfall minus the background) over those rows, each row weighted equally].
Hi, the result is -6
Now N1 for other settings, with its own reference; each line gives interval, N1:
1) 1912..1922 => 9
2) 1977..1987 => -7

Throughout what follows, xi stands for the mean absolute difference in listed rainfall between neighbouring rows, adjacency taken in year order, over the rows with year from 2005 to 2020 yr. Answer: 3.7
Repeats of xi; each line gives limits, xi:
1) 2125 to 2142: 1.2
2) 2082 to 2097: 1.9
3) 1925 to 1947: 4.4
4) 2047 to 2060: 1.3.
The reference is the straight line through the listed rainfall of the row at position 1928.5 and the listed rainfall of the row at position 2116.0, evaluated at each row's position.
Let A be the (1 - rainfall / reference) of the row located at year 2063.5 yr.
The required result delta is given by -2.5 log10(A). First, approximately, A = 0.03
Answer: 3.7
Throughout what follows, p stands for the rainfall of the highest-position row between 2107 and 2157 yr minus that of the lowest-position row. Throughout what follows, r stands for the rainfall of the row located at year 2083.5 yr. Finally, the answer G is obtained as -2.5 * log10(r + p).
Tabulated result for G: -4.74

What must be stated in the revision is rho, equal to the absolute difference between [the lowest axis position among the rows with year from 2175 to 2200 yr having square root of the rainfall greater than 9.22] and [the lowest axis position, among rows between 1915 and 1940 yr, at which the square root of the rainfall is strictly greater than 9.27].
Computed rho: 260.0 yr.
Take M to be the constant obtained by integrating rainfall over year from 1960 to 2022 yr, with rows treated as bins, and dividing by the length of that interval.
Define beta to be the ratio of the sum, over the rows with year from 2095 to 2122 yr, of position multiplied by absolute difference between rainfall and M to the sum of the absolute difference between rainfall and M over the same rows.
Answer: 2107.8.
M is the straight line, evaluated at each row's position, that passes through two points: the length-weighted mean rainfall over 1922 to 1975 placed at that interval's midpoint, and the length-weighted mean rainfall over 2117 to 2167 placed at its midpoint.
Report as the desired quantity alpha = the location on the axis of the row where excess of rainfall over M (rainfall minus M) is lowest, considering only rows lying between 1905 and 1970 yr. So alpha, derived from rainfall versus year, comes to 1938.5 yr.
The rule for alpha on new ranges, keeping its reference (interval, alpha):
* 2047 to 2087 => 2076.0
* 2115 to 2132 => 2116.0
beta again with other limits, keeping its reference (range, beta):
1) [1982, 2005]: 1995.0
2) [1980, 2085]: 2032.8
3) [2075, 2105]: 2088.6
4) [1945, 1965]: 1956.0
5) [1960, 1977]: 1969.8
